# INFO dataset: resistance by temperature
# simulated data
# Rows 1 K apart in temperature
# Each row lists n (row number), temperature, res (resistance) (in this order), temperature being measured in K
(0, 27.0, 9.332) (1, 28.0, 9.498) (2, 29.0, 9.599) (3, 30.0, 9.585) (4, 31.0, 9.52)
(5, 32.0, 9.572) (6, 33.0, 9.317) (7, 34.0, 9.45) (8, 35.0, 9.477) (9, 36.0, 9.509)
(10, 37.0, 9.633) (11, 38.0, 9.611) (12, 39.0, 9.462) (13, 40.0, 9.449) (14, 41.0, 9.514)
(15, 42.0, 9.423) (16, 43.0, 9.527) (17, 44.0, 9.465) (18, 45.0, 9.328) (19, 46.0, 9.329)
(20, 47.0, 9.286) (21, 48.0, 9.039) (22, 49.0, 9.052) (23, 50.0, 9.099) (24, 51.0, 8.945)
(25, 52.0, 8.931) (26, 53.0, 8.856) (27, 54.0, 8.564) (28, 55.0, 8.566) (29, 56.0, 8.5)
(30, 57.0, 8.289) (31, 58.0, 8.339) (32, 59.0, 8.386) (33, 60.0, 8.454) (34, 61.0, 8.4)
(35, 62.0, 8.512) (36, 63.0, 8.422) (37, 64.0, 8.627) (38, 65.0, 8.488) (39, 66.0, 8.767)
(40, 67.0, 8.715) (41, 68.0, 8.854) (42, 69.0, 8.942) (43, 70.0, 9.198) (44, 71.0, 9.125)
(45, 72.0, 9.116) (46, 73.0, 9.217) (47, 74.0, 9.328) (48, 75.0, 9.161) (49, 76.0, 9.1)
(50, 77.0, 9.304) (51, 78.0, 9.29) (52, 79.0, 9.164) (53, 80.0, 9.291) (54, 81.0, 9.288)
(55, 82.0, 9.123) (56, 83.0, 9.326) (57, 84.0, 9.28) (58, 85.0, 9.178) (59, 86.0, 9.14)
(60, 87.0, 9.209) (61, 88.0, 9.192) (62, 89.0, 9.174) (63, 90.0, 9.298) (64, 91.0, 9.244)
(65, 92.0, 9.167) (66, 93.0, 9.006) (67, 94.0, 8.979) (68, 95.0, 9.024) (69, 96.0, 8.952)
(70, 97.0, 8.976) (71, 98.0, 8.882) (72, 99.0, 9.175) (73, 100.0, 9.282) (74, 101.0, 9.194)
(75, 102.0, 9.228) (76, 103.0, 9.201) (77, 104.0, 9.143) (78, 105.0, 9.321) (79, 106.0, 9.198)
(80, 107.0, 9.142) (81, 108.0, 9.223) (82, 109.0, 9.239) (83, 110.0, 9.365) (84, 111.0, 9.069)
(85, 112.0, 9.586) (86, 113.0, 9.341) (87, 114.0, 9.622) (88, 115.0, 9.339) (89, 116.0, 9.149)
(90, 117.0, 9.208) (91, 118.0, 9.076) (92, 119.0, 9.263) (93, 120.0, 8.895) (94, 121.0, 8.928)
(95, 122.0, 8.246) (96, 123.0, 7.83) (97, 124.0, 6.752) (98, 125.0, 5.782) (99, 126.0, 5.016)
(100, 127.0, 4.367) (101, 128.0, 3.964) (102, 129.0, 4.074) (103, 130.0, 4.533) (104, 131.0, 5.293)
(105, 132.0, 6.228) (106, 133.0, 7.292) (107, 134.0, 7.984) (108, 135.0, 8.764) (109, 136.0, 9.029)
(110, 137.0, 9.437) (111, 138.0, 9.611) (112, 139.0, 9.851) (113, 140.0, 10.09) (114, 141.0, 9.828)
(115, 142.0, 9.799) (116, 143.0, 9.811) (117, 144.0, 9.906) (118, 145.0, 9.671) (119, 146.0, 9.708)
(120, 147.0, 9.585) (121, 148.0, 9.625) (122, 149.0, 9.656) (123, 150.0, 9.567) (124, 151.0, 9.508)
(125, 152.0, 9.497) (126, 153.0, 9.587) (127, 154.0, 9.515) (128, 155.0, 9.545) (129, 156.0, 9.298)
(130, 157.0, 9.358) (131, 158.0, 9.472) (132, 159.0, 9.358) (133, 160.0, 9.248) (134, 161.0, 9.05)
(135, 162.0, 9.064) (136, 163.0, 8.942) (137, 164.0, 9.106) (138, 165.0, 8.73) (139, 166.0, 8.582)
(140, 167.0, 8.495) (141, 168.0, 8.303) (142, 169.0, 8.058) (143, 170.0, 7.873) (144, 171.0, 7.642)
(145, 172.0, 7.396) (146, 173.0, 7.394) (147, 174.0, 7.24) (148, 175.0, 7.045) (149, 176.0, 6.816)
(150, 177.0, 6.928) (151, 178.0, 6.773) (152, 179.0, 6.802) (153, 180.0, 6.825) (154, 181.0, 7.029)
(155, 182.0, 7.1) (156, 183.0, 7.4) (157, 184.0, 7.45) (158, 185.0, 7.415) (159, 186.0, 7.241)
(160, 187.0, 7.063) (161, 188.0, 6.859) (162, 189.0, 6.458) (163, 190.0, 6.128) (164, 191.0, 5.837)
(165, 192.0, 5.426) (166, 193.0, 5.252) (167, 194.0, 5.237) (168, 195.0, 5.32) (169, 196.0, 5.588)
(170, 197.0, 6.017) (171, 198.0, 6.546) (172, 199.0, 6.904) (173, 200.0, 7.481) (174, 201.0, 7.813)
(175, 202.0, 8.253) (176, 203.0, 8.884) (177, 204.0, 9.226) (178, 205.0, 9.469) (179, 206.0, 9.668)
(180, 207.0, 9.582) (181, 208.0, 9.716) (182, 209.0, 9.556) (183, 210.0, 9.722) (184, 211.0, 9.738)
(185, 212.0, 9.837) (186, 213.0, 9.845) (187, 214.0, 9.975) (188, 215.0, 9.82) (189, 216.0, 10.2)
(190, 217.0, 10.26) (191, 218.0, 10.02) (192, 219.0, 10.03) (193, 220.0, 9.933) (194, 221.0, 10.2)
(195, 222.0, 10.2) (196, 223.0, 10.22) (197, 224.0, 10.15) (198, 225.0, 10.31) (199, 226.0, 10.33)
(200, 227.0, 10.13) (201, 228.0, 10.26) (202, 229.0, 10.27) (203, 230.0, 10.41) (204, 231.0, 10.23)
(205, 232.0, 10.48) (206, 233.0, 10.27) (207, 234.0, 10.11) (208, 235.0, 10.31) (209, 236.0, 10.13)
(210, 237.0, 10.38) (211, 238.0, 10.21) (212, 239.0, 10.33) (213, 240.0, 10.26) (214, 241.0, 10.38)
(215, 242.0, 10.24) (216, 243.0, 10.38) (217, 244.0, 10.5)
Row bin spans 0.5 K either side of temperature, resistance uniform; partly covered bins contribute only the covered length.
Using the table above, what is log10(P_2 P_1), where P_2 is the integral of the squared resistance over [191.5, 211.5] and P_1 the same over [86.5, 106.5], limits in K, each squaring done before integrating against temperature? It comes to 6.33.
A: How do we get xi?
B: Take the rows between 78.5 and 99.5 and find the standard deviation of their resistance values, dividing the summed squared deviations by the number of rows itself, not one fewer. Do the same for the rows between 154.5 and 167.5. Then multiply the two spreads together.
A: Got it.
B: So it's 0.04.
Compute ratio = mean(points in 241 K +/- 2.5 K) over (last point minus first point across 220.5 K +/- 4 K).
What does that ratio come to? -94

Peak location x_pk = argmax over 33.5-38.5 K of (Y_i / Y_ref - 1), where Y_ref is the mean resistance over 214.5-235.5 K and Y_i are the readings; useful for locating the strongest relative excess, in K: 37.0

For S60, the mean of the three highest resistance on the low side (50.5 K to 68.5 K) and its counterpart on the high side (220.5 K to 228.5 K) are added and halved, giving 9.6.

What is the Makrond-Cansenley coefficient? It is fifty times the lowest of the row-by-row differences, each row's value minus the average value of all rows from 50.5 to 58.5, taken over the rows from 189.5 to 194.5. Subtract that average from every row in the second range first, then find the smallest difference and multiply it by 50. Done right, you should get -169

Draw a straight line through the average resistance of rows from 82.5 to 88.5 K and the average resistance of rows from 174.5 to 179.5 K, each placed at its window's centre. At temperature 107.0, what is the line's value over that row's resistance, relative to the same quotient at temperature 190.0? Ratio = 0.89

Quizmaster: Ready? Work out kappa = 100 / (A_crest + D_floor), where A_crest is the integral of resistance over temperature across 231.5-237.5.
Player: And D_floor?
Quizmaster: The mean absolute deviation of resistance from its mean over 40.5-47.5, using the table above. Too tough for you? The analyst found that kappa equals 1.6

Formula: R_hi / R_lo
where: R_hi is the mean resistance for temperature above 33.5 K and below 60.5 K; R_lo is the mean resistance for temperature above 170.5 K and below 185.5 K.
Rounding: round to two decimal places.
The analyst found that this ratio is 1.27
